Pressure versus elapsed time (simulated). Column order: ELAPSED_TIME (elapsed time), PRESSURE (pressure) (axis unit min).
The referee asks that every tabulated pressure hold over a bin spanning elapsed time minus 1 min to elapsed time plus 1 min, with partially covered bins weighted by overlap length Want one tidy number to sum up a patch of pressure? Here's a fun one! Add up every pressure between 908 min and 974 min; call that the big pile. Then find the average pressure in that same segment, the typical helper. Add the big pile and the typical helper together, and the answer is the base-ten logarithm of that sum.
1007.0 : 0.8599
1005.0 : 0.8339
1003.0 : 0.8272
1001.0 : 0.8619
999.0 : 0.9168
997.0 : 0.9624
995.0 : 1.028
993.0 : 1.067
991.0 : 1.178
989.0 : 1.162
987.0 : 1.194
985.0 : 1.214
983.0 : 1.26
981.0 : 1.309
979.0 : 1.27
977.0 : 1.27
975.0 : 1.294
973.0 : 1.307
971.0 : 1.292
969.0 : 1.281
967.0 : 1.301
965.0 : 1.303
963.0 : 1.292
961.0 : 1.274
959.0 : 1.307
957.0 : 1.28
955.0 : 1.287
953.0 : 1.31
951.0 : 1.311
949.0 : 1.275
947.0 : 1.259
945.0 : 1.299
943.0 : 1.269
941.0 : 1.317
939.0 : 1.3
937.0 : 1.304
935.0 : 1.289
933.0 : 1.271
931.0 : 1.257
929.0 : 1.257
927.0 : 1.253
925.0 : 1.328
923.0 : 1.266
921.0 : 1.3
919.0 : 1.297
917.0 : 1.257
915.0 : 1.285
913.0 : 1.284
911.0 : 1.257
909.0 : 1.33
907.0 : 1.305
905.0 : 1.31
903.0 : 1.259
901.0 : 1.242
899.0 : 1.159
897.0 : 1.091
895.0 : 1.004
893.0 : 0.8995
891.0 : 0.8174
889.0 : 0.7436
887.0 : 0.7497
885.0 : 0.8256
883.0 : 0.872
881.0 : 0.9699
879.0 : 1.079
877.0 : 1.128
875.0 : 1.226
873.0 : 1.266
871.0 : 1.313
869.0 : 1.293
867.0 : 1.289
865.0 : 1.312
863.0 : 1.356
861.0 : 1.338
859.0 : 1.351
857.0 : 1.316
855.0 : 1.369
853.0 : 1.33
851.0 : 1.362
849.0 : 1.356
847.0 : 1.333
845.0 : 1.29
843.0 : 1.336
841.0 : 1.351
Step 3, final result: 1.64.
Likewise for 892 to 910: 1.07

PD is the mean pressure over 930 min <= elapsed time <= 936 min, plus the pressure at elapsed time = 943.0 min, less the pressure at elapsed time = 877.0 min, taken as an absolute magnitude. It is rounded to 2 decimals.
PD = 1.41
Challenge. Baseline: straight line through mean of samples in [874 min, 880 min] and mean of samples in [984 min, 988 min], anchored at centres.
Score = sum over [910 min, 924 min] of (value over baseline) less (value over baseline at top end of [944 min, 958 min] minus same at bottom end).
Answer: 7.7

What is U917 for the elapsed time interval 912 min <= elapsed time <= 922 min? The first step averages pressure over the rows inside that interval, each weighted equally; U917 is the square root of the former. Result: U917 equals 1.13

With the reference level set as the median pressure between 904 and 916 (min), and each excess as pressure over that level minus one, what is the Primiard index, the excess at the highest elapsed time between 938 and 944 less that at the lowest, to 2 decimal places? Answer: -0.02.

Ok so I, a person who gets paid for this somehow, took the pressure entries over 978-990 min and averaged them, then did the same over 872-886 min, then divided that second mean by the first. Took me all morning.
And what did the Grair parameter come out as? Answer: 0.85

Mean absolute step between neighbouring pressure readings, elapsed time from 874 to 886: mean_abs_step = 0.080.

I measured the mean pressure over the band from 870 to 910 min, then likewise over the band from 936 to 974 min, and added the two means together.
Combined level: 2.37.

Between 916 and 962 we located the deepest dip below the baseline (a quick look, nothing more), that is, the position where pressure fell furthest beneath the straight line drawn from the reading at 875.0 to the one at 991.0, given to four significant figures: 917.0 min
